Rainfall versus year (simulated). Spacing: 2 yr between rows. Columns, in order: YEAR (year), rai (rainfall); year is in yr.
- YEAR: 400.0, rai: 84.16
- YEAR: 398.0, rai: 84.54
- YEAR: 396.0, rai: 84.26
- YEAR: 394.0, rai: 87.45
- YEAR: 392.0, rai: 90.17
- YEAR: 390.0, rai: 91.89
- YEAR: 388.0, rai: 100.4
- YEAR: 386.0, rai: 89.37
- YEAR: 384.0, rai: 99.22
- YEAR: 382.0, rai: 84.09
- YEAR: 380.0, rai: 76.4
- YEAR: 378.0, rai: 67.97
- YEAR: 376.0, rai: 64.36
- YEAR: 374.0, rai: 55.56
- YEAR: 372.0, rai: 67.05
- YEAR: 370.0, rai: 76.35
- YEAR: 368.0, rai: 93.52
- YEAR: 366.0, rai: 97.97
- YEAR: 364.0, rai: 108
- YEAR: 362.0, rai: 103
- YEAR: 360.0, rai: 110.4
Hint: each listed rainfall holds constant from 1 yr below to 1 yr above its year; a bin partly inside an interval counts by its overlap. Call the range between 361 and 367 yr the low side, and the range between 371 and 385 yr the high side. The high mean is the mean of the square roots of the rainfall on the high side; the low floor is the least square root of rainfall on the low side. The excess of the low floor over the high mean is 1.4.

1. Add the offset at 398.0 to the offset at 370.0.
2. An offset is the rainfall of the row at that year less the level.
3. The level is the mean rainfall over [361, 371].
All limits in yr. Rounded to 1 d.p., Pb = -30.6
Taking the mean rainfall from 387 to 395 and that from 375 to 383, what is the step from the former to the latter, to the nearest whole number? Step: -19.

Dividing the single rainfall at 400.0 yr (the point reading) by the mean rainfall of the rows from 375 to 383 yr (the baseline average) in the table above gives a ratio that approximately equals 1.15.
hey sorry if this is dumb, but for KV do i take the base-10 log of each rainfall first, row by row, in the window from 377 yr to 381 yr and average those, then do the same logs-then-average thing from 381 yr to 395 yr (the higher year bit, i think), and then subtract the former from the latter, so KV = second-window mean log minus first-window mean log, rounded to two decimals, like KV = 0.10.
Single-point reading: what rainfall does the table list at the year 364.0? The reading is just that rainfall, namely 108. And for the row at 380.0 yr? 76.4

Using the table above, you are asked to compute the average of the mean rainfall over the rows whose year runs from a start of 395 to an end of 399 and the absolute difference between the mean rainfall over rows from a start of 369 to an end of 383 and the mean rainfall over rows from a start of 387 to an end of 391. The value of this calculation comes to 55.1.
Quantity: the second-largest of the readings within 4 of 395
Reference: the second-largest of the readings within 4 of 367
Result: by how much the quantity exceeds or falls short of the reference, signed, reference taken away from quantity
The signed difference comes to -11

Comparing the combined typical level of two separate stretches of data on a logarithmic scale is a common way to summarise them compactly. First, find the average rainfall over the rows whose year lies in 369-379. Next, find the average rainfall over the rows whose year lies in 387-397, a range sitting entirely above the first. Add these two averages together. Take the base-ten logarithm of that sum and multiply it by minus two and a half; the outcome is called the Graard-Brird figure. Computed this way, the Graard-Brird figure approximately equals -5.49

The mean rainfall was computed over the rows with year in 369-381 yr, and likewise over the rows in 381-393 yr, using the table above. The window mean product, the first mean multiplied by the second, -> 6287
